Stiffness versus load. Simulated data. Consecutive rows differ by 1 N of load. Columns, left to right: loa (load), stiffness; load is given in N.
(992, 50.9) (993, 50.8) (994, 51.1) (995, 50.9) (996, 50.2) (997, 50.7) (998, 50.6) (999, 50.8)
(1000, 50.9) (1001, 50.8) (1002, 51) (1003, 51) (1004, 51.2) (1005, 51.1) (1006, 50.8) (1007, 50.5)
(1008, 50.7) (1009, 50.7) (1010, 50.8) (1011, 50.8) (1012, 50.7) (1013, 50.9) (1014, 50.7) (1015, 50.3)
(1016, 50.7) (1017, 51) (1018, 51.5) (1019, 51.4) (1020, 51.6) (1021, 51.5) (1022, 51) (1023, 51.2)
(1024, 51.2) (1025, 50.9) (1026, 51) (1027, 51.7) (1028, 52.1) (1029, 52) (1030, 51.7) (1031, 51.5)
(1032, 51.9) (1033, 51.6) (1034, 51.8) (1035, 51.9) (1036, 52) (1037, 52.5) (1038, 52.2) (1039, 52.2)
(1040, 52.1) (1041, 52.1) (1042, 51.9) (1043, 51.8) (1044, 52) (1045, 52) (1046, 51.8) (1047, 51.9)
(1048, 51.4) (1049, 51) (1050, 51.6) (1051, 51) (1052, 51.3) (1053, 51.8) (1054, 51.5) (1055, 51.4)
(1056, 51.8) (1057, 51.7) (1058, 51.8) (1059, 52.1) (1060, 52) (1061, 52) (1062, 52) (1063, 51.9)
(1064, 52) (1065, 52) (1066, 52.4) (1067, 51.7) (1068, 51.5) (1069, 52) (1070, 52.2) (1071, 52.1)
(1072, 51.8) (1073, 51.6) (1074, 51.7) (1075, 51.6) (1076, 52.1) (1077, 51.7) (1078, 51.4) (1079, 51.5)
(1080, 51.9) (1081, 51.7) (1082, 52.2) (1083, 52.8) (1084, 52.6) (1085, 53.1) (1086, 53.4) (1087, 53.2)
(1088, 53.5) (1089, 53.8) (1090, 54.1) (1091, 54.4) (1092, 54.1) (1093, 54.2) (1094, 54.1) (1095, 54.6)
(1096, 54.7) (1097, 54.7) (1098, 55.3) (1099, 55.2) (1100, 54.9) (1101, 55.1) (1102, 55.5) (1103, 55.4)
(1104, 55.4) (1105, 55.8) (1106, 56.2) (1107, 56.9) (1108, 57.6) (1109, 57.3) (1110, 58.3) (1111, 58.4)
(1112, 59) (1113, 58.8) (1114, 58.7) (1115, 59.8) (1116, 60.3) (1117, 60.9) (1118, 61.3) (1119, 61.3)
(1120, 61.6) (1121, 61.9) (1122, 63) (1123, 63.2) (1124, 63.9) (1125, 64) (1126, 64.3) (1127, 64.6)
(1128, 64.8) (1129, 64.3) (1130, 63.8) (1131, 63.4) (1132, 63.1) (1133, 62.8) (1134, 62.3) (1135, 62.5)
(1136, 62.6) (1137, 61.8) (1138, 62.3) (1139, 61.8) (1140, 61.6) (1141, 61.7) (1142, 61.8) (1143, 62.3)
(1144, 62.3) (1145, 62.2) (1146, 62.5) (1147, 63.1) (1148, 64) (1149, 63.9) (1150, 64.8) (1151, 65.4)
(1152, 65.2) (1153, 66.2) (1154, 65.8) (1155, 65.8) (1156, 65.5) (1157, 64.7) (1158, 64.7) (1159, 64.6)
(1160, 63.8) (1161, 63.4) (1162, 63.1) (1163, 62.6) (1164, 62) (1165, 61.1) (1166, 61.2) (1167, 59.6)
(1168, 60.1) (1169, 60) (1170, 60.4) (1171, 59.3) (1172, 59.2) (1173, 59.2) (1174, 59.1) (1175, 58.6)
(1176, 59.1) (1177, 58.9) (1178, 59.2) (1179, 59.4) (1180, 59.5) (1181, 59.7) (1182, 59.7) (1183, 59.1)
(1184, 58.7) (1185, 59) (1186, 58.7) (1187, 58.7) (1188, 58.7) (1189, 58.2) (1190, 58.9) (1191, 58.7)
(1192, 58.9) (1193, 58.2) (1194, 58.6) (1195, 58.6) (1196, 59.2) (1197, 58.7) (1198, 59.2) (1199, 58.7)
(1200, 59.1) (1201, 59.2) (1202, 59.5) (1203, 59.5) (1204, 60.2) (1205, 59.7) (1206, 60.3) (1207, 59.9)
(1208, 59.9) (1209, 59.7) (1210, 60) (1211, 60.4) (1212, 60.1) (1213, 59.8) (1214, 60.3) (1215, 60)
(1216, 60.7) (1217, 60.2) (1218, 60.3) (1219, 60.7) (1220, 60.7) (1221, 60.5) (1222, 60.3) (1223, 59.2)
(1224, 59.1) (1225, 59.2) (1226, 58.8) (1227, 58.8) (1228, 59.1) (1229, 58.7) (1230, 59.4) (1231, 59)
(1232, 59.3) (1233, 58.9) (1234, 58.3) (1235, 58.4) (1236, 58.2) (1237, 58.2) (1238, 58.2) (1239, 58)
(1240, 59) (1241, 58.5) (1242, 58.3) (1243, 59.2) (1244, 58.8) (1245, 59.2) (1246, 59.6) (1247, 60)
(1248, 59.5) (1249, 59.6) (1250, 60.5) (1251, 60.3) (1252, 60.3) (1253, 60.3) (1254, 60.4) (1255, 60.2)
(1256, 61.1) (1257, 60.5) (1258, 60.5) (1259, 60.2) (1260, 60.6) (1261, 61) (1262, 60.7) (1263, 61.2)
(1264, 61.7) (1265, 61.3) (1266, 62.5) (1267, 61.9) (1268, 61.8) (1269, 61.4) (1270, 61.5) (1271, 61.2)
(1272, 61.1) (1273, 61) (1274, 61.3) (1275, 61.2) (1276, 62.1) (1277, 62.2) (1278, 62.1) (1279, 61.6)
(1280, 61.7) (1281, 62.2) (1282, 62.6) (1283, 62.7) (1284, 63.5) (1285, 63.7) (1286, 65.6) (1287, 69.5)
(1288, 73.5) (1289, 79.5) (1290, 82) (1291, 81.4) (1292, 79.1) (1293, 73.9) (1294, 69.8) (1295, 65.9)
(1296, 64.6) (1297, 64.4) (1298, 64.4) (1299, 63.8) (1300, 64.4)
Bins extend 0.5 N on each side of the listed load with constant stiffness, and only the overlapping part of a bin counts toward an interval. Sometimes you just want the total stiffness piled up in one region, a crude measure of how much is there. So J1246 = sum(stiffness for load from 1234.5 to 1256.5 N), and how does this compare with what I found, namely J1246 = 1306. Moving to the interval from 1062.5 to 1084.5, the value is 1142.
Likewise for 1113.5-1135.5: 1376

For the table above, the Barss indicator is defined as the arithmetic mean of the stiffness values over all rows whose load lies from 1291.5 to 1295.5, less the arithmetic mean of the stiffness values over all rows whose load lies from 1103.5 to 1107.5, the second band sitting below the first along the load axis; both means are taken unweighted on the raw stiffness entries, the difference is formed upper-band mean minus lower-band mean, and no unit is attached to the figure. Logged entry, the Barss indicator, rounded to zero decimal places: 16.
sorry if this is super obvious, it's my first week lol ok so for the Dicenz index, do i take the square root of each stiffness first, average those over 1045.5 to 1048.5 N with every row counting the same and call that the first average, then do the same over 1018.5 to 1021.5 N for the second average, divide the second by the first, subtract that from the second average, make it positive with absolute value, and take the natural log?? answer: 1.82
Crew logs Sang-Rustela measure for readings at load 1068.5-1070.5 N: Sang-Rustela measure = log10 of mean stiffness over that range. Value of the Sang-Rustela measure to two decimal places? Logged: 1.72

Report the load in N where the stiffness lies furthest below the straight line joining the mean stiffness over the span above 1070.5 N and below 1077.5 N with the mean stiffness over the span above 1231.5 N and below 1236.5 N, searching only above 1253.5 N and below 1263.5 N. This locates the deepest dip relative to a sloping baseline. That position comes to 1259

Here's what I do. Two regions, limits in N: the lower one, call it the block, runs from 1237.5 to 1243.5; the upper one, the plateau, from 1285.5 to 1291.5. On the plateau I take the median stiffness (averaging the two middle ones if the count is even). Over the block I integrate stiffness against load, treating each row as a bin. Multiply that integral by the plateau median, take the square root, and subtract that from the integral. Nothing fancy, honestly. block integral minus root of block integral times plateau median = 187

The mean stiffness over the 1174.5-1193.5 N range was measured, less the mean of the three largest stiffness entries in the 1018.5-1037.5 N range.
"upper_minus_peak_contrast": 6.7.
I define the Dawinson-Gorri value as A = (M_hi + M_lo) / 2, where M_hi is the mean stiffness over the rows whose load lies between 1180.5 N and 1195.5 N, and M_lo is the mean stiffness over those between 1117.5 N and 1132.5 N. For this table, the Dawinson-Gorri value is 61.0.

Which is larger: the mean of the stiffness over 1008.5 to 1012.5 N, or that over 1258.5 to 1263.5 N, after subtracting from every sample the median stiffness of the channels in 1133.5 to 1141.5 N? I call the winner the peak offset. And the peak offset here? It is -1.3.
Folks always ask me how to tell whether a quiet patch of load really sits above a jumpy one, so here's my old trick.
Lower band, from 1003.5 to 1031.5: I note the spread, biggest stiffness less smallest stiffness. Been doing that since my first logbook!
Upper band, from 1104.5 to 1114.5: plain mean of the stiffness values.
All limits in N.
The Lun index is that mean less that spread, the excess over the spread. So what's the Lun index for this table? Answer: 55.9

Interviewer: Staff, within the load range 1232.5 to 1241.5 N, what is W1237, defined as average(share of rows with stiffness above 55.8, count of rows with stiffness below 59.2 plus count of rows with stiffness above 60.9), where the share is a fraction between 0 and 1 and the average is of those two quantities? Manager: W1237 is 5.0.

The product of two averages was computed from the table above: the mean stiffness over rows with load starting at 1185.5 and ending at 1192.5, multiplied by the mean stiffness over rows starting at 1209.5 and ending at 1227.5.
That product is 3518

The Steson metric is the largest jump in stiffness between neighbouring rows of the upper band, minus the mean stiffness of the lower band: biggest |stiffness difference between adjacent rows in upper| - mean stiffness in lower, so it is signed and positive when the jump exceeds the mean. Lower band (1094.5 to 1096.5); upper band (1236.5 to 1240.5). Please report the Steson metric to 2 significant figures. -54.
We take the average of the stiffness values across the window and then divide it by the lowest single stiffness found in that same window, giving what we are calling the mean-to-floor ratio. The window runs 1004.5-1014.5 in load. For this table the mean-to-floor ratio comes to 1.01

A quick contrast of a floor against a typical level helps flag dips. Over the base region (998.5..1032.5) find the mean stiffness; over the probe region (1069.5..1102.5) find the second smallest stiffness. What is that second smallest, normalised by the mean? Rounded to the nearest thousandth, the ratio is 1.008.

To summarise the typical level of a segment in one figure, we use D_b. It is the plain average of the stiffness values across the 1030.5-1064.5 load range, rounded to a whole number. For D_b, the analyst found 52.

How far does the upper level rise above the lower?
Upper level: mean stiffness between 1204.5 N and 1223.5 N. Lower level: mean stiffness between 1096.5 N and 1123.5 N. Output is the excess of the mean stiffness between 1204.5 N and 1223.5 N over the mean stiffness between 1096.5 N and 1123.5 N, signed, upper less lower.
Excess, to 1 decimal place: 1.9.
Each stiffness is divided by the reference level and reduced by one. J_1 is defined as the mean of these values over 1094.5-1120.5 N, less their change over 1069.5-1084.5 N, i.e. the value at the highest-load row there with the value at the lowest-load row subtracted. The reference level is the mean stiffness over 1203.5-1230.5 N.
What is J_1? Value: -0.047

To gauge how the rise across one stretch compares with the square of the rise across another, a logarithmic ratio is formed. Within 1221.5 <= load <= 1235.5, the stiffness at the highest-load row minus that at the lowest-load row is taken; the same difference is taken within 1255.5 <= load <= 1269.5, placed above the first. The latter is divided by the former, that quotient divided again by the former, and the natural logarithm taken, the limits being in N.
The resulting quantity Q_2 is -2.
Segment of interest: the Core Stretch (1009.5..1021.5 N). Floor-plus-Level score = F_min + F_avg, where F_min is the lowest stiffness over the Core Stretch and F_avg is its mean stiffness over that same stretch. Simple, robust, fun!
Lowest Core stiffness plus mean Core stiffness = 101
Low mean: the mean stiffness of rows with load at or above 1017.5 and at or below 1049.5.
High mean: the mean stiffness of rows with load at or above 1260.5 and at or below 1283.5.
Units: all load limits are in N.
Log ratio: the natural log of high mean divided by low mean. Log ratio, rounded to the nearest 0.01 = 0.18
